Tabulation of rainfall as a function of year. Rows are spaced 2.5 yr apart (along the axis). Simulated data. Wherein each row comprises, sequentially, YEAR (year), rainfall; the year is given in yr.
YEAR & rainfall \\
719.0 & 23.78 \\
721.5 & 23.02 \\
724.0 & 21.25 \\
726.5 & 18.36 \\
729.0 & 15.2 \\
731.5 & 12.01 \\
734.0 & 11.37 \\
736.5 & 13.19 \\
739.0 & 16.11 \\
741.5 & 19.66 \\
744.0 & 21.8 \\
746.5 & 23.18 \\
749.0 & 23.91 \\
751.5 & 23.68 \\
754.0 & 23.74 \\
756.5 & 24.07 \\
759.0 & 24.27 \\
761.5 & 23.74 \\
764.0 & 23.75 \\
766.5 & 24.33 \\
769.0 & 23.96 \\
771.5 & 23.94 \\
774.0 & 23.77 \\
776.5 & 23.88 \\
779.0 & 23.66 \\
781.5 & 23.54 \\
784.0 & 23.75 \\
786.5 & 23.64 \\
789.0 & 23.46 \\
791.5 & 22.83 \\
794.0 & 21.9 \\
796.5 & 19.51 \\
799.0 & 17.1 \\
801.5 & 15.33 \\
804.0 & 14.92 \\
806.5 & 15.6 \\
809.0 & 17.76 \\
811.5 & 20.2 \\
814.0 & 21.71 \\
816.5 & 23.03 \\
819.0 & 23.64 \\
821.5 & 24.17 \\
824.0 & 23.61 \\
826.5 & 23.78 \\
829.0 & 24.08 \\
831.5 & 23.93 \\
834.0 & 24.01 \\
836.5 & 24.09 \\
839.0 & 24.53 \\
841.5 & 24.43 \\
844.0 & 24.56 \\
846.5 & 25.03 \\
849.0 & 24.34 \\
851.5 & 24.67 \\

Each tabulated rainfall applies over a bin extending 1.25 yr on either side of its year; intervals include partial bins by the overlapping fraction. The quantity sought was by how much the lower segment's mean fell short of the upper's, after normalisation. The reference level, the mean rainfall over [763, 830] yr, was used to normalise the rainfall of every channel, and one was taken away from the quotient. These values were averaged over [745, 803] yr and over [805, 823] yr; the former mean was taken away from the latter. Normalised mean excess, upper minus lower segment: -0.09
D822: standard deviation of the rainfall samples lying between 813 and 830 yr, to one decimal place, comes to 0.8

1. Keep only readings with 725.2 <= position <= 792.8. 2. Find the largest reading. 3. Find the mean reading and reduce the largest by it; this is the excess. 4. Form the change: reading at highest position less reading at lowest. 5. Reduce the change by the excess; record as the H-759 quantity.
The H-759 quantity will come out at 1.6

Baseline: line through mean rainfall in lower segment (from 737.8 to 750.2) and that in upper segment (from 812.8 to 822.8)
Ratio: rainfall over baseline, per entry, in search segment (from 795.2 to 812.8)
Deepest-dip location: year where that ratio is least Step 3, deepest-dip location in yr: 804.0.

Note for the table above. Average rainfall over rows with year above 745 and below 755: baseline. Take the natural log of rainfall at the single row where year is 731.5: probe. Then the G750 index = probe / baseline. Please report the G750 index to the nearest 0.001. 0.105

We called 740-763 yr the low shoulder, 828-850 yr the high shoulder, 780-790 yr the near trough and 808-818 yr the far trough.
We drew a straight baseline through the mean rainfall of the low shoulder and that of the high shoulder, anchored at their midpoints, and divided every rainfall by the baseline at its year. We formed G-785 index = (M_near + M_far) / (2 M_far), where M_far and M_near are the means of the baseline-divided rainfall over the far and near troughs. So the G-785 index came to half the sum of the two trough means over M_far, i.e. 1.08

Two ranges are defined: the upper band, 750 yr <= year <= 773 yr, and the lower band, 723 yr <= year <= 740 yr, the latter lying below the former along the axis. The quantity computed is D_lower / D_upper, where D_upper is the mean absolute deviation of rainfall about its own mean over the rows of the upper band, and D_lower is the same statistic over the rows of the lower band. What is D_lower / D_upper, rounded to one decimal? 14.4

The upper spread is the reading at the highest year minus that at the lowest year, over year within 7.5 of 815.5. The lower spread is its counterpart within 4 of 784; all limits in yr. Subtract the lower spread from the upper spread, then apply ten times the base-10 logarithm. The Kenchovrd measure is 8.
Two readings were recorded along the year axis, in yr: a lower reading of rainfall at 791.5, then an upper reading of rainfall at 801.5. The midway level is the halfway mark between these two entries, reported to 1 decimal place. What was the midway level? 19.1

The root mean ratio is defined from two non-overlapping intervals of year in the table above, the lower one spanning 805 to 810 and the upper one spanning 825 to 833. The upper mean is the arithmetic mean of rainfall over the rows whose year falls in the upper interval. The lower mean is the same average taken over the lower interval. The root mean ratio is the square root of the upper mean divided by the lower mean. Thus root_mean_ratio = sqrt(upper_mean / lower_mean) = 1.20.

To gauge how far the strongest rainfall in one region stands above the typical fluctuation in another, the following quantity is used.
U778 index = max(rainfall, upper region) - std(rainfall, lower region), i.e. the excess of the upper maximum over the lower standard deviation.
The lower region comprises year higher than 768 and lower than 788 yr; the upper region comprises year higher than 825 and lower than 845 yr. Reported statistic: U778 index 24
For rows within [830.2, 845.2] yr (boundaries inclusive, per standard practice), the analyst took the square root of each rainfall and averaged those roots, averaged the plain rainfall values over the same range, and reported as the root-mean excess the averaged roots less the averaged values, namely -19.3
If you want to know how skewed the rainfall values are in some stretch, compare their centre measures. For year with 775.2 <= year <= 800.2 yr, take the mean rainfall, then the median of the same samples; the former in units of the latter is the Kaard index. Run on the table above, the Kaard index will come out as 0.95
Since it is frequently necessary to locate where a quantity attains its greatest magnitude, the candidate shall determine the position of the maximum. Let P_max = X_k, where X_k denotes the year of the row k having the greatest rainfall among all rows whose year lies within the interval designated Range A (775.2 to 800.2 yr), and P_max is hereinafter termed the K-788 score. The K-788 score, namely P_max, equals 776.5 yr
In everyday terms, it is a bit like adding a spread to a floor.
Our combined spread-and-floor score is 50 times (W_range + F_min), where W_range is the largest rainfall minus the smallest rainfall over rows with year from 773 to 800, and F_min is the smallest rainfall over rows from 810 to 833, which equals 1349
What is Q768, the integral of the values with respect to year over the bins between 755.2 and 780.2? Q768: 598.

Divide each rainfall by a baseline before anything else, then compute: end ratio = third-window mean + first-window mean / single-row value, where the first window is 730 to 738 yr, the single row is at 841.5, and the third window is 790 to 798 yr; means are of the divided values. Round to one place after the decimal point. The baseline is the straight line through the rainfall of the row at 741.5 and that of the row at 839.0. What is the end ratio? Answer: 1.6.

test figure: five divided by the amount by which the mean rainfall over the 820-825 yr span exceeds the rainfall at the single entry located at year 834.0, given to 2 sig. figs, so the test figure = -42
